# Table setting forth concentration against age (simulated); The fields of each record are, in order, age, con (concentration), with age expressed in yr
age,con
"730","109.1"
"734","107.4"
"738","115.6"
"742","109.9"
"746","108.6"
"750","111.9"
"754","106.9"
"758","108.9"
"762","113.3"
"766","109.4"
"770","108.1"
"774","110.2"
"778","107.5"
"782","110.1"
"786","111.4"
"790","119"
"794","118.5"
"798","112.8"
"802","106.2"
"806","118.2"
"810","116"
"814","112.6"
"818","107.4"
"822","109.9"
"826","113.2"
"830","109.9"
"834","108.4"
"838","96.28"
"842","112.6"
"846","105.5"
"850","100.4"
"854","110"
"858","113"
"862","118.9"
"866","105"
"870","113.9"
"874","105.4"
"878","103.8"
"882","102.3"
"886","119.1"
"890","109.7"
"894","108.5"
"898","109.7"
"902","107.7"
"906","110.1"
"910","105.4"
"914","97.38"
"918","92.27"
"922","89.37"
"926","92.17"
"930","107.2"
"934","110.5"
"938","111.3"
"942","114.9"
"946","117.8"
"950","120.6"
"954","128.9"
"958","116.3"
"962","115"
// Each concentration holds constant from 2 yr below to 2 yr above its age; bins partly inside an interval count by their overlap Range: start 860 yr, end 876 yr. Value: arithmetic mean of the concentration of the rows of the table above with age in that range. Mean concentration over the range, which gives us 111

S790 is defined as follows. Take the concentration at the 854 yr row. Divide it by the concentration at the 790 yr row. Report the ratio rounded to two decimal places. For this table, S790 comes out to 0.92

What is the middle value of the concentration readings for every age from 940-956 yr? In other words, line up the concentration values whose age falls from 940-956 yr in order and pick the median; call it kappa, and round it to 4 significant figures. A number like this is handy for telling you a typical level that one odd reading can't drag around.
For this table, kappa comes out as 119.2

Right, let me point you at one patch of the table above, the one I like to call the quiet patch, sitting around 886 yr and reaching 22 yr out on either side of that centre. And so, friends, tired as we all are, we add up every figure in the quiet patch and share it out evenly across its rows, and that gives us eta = 109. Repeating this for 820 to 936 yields 106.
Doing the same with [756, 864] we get 111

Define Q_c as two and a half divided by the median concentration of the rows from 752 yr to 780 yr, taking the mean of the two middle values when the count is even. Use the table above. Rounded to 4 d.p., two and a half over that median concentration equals 0.0230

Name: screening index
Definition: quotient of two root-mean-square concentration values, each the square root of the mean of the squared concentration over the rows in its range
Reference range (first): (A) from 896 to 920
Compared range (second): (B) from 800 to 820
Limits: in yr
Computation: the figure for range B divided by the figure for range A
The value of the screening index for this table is 1.08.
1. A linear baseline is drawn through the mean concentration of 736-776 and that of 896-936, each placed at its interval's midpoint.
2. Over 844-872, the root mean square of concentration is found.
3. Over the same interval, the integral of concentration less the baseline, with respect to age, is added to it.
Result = 233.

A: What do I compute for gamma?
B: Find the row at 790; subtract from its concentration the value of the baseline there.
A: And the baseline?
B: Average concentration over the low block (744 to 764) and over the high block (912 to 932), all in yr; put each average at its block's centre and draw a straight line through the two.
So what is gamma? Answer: 12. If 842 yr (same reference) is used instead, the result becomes 10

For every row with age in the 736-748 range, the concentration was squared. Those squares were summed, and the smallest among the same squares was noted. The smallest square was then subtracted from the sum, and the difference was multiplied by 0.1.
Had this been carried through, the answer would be 2544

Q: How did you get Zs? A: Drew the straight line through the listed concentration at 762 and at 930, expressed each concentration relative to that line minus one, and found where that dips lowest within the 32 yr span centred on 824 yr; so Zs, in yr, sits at 838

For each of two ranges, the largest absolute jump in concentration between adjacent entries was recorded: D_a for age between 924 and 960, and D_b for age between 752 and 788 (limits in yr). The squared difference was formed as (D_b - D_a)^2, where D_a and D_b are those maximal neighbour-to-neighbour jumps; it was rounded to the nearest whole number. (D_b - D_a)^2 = 113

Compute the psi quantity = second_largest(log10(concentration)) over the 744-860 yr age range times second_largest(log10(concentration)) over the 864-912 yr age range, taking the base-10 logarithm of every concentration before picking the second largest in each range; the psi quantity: 4.26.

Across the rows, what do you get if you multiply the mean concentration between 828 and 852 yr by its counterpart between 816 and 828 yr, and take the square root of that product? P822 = 108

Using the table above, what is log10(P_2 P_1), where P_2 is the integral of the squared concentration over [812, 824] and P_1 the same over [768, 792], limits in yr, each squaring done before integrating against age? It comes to 10.6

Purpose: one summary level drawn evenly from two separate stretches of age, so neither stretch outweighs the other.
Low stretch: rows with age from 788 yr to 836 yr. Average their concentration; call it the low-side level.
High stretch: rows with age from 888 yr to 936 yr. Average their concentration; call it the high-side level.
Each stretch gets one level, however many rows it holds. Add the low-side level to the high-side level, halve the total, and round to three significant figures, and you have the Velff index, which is 108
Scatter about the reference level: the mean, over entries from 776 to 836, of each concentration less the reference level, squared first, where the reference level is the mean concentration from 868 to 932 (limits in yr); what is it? 72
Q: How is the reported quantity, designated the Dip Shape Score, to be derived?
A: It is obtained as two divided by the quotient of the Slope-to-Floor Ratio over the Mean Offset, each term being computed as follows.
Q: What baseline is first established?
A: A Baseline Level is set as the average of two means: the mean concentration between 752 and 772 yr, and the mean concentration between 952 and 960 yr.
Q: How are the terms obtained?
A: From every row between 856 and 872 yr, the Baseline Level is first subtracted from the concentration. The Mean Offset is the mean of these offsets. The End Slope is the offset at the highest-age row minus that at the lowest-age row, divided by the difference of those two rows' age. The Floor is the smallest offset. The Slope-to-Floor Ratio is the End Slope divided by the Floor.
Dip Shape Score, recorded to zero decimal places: 953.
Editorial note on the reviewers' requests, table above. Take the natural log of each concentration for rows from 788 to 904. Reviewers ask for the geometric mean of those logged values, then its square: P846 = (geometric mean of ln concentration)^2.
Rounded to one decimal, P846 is 22.1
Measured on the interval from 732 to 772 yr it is 22.1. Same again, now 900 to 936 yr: 21.3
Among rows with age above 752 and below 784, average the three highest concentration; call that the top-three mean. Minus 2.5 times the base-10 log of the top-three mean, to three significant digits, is -5.12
